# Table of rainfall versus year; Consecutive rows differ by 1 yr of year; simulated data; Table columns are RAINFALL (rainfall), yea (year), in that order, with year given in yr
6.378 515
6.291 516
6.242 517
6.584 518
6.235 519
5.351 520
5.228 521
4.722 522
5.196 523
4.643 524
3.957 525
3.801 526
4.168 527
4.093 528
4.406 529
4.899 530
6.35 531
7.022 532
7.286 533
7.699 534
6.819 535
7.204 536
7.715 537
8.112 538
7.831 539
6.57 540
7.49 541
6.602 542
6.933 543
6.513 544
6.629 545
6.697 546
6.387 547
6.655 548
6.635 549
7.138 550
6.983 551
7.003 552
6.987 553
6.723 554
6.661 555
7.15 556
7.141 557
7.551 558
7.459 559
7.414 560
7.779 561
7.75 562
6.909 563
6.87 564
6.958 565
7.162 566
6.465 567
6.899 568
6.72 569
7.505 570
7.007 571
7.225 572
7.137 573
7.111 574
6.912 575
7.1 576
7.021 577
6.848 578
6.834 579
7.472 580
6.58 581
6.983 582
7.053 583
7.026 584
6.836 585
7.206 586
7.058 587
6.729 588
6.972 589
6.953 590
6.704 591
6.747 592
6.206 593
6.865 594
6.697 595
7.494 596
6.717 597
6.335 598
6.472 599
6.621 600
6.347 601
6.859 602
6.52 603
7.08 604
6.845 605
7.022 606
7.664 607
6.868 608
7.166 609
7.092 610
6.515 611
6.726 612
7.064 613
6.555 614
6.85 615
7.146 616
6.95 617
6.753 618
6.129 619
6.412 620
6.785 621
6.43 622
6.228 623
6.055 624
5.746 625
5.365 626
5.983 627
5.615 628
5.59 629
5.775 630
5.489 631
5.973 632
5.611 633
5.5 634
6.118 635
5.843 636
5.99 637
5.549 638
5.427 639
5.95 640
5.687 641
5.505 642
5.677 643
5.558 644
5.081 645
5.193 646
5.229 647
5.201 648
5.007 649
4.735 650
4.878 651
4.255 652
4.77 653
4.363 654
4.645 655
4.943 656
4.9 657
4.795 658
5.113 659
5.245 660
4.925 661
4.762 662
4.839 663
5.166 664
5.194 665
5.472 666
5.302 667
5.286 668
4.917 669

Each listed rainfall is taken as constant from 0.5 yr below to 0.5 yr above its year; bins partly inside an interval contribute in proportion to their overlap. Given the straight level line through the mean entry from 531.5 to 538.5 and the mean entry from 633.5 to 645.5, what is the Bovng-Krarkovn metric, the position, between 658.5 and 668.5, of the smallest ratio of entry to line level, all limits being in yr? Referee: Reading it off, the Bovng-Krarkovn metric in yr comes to 662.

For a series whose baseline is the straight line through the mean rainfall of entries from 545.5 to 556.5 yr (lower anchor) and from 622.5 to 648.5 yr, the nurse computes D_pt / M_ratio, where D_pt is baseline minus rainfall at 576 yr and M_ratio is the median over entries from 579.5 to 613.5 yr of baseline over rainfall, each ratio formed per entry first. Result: -0.69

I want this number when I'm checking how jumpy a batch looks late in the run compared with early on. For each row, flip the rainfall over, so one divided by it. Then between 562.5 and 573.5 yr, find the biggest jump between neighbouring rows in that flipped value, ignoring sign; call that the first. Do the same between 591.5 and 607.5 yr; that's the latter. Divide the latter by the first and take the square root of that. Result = 1.0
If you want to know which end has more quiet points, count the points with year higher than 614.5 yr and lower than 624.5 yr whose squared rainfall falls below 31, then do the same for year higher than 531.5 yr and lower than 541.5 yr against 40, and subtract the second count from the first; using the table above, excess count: 0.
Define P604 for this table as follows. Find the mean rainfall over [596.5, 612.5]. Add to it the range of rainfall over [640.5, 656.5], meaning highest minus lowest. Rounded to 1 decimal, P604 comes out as 8.2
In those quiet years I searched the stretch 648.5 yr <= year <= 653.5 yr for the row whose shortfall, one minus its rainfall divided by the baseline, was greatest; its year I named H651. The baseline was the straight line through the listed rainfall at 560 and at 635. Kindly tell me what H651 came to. 652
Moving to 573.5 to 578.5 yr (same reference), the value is 578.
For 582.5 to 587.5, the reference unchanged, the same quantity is 585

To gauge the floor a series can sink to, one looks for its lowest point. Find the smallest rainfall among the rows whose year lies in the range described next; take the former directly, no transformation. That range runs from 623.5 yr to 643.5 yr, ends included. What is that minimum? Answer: 5.365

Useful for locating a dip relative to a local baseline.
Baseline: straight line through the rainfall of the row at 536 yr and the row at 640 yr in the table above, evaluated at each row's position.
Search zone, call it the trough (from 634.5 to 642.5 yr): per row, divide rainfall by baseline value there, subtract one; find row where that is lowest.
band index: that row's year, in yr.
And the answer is 639 yr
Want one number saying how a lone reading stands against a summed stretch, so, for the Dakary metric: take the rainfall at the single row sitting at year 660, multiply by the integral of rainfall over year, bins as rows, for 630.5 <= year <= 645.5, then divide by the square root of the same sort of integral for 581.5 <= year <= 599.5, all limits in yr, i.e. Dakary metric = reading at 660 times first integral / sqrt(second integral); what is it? 40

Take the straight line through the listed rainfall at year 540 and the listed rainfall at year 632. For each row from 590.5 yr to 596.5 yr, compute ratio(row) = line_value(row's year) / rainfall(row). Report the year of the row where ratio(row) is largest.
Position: 593 yr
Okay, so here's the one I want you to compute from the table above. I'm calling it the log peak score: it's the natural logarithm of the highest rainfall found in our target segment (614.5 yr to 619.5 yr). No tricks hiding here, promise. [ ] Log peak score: 1.97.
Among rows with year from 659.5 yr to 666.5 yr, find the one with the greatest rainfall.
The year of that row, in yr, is 666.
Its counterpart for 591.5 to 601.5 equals 596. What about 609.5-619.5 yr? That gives 616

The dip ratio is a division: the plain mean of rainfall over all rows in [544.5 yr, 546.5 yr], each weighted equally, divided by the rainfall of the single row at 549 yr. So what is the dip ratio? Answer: 1.00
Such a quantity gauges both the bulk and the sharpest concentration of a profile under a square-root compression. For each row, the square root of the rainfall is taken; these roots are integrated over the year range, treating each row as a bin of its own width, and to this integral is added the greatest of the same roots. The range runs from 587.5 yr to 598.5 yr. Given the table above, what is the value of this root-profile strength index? 31.3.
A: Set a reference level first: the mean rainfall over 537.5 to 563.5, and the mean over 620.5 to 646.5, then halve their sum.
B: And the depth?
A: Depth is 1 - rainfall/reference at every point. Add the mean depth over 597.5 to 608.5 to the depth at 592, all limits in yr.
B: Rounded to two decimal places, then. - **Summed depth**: -0.11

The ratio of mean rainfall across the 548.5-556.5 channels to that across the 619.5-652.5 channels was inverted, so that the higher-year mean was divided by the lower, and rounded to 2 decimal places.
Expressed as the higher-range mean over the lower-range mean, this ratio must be 0.81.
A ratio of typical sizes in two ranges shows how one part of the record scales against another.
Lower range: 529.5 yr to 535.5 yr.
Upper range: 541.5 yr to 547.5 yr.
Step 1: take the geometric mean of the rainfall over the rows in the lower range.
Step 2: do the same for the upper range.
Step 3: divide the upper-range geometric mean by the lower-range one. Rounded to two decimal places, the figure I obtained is 1.00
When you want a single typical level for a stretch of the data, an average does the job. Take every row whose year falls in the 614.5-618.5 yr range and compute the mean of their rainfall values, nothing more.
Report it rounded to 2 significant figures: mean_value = 6.9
